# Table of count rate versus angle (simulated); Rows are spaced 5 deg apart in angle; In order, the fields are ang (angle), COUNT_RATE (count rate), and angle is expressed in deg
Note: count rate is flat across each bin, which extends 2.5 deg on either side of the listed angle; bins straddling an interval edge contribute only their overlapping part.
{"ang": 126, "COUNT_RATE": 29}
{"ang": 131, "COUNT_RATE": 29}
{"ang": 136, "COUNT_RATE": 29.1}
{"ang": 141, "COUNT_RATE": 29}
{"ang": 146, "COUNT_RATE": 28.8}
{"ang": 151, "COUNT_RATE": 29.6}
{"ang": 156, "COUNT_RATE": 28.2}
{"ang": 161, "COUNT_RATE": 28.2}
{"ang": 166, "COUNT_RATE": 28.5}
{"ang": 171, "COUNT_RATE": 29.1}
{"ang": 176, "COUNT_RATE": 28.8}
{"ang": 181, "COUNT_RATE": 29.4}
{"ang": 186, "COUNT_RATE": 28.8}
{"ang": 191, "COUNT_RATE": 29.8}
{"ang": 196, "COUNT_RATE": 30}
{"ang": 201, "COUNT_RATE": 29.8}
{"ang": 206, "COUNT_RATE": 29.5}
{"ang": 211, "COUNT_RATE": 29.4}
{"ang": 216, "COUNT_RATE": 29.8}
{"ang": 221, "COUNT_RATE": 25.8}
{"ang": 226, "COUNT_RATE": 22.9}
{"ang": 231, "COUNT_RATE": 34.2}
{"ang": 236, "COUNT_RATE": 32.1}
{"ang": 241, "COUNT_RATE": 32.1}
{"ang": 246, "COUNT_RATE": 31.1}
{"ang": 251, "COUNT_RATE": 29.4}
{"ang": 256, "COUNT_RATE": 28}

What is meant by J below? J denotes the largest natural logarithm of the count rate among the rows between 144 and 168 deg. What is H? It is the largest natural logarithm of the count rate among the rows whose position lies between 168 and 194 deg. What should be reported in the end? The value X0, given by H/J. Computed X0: 1.00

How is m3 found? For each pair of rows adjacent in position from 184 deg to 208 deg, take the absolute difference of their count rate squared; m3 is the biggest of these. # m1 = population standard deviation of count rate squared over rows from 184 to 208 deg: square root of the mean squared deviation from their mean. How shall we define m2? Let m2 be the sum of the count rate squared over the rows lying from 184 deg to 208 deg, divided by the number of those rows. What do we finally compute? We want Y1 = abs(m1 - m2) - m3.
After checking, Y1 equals 792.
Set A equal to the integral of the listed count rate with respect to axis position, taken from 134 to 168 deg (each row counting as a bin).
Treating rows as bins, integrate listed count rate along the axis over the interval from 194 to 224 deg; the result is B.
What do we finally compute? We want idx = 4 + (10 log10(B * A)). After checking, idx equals 63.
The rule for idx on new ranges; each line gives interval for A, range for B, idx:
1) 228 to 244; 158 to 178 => 59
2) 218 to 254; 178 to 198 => 62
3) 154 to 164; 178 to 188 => 53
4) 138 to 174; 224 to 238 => 60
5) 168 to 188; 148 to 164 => 58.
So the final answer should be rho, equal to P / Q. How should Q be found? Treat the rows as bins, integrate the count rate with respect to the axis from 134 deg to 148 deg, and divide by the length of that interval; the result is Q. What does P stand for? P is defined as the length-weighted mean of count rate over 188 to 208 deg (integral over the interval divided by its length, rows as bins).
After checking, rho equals 1.03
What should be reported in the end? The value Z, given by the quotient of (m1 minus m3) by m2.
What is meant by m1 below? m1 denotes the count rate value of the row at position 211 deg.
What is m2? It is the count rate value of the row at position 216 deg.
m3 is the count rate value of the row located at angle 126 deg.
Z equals 0.013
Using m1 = 29.4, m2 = 29.8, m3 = 29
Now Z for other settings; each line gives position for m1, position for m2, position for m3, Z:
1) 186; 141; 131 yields -0.007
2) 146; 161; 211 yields -0.021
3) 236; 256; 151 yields 0.089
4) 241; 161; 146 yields 0.117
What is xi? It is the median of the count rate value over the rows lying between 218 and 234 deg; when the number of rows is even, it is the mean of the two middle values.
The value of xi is 25.8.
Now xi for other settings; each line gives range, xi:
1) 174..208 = 29.5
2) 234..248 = 32.1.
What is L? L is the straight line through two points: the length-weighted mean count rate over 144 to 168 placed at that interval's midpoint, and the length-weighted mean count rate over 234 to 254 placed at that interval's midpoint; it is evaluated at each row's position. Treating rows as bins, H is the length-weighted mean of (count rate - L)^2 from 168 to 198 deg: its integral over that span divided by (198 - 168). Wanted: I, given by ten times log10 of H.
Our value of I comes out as -9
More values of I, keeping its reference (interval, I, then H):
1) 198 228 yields 11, 12.6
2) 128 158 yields -2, 0.7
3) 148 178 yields -5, 0.3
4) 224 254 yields 11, 12.1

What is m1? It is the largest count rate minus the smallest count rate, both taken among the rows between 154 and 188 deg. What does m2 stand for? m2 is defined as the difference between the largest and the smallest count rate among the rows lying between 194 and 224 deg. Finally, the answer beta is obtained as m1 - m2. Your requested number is -3.0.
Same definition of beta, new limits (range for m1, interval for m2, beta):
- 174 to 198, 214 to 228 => -5.7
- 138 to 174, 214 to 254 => -9.9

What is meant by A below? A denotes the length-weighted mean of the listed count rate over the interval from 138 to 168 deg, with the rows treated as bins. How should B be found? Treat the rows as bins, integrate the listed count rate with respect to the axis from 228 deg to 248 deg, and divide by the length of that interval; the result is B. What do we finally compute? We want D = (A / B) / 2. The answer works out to 0.446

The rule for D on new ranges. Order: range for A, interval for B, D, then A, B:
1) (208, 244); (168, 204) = 0.502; 29.5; 29.4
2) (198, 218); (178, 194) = 0.505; 29.6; 29.3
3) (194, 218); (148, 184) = 0.515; 29.7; 28.8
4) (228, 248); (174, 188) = 0.554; 32.2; 29.0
